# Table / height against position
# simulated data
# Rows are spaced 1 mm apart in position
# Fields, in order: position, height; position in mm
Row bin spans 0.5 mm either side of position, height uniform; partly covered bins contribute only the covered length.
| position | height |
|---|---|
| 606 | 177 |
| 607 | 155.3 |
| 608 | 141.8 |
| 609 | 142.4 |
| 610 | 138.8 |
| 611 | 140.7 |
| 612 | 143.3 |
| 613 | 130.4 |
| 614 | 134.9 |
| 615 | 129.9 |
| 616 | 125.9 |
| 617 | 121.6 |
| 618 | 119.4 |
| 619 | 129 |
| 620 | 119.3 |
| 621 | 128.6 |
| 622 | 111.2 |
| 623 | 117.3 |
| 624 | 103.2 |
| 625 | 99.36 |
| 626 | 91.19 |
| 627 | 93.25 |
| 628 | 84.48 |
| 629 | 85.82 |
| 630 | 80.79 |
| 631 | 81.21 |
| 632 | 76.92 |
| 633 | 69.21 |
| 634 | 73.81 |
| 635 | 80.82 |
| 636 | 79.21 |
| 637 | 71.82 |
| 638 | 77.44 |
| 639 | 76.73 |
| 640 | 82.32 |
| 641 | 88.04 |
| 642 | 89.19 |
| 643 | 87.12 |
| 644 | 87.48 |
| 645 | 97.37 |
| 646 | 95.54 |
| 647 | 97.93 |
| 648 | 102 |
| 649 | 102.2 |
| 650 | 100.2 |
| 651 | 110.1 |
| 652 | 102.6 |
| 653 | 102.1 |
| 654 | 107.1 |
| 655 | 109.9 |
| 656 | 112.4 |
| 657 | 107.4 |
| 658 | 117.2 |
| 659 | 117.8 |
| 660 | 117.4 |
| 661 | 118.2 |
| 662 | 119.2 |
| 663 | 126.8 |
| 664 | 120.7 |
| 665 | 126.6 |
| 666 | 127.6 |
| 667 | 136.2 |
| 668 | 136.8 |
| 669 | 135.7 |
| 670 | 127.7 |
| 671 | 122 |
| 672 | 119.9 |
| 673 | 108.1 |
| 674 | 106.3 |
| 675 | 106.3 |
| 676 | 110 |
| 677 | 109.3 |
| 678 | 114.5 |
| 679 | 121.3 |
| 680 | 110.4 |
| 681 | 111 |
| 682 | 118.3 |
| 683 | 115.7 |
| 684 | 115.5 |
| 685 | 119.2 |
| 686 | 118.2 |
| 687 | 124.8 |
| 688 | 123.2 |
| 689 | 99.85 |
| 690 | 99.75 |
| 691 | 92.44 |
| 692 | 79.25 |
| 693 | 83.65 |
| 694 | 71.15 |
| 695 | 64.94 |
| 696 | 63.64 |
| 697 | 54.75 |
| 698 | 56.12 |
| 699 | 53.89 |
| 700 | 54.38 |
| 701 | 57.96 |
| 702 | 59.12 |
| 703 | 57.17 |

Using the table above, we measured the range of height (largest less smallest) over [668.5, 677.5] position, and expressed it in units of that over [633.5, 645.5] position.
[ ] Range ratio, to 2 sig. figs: 1.2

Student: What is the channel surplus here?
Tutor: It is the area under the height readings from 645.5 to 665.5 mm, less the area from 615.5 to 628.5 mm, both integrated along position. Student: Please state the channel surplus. 770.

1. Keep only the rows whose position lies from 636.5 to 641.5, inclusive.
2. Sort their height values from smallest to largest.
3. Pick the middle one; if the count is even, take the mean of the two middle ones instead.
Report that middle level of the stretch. 77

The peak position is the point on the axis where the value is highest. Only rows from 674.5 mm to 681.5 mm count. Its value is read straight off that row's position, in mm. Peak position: 679 mm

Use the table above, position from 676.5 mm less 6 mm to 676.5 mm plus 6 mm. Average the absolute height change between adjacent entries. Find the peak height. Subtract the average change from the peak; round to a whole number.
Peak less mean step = 117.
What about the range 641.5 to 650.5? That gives 99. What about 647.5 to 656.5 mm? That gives 109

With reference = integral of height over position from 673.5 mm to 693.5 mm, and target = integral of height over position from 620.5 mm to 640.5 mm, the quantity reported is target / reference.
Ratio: 0.81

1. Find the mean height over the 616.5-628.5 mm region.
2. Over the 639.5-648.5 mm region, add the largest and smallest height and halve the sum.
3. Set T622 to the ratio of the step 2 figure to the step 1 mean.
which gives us 0.84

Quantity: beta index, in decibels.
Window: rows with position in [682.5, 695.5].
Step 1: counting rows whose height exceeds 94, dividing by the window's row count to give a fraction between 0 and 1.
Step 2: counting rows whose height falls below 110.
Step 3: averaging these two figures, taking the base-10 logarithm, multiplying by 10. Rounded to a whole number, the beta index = 6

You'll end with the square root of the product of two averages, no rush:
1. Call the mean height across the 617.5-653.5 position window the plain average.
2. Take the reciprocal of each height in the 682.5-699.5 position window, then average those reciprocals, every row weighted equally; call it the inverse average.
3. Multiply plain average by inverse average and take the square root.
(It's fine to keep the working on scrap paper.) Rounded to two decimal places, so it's 1.07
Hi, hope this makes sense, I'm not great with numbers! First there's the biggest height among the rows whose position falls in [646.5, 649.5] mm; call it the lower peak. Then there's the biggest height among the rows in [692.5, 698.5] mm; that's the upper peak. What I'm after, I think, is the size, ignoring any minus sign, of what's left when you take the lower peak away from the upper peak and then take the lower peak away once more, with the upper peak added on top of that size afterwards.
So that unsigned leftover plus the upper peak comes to 204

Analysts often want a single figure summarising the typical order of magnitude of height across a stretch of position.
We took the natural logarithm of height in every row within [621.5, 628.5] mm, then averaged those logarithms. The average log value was 4.60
